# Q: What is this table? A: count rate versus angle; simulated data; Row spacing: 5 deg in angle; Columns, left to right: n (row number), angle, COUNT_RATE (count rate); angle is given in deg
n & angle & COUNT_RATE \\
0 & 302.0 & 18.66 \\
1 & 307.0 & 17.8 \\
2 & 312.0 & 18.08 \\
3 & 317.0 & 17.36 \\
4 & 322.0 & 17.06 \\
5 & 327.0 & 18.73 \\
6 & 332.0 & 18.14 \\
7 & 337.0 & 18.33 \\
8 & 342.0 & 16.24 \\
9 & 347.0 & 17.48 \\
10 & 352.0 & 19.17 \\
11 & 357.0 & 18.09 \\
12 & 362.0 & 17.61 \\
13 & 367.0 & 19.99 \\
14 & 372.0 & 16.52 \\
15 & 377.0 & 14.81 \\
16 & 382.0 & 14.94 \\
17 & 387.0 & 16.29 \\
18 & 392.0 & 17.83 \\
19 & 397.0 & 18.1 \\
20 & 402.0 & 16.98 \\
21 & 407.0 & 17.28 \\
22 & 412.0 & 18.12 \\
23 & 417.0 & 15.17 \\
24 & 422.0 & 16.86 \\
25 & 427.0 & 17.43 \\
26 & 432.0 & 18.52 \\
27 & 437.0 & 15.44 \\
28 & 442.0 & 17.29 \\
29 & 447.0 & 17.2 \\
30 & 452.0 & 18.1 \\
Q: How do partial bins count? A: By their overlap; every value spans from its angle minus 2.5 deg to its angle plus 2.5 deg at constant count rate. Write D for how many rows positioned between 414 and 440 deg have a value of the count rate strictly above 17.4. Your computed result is 2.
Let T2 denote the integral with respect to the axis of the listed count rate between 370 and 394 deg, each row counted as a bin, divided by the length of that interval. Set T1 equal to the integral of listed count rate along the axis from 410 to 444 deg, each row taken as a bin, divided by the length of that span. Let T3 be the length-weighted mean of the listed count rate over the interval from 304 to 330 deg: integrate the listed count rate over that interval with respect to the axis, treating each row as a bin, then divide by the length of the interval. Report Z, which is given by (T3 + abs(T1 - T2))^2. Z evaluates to 352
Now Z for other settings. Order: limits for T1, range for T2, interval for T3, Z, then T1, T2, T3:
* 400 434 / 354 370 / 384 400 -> 348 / 17.2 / 18.5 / 17.3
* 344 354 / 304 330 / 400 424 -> 297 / 18.2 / 17.8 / 16.9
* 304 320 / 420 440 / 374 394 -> 276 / 17.8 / 17.1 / 15.9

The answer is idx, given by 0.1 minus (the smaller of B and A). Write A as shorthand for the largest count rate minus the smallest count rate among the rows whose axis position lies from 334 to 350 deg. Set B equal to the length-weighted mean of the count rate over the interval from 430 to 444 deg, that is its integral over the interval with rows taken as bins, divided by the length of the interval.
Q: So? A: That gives -1.99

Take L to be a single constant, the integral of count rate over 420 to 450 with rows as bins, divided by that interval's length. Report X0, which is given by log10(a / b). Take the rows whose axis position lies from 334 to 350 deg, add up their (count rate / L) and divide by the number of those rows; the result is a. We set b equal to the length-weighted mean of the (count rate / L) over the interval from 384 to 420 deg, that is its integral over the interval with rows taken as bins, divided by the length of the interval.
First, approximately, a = 1.01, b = 1.00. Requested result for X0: 0.007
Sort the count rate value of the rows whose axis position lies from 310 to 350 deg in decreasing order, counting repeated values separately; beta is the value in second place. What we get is 18.33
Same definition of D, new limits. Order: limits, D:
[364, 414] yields 4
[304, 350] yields 6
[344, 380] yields 5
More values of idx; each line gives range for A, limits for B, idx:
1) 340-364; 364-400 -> -2.83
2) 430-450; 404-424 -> -2.98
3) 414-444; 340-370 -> -3.25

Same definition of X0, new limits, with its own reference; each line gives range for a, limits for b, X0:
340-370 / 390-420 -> 0.021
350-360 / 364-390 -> 0.051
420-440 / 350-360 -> -0.036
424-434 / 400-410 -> 0.019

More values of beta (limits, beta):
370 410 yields 17.83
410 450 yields 18.12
